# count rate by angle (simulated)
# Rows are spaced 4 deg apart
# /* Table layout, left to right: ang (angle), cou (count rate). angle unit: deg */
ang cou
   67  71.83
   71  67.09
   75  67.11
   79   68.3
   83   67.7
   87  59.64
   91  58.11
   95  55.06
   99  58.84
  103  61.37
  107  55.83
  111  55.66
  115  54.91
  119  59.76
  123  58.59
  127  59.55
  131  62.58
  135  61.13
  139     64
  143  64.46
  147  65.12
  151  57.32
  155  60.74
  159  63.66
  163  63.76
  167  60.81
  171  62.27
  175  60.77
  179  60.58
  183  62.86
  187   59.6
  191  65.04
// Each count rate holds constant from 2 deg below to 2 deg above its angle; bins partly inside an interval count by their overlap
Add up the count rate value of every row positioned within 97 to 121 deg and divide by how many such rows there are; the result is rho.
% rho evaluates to 58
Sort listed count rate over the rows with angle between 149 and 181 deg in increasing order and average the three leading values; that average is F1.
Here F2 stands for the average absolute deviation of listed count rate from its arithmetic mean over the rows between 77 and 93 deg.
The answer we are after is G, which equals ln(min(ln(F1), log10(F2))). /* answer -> -0.42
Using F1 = 59.5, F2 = 4.6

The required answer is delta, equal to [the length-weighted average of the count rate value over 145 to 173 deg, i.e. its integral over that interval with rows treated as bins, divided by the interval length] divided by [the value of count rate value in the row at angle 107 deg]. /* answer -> 1.11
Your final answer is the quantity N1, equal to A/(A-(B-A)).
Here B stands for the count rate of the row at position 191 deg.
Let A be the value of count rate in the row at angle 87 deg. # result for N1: 1.10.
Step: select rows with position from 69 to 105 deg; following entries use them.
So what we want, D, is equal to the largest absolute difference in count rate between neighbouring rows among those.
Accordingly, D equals 8.06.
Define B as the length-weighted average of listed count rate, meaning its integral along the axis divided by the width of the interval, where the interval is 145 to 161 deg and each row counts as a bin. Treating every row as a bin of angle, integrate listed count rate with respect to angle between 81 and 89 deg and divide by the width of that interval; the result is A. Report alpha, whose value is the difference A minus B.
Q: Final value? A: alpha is 2.0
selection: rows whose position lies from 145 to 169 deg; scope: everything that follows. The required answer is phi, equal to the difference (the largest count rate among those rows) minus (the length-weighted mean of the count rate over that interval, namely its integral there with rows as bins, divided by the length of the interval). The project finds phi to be 3.2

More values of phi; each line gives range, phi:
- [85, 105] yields 2.8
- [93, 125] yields 3.9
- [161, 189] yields 2.2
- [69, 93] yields 3.6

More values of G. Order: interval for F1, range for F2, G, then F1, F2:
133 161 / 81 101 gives -0.70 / 59.7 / 3.1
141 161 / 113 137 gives -1.38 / 60.6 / 1.8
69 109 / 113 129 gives -1.53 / 56.3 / 1.6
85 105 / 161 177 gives -3.07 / 57.3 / 1.1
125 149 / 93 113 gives -1.07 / 61.1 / 2.2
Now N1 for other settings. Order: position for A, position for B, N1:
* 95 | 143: 1.21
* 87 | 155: 1.02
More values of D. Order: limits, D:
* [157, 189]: 3.26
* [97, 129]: 5.54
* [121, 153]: 7.80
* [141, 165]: 7.80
